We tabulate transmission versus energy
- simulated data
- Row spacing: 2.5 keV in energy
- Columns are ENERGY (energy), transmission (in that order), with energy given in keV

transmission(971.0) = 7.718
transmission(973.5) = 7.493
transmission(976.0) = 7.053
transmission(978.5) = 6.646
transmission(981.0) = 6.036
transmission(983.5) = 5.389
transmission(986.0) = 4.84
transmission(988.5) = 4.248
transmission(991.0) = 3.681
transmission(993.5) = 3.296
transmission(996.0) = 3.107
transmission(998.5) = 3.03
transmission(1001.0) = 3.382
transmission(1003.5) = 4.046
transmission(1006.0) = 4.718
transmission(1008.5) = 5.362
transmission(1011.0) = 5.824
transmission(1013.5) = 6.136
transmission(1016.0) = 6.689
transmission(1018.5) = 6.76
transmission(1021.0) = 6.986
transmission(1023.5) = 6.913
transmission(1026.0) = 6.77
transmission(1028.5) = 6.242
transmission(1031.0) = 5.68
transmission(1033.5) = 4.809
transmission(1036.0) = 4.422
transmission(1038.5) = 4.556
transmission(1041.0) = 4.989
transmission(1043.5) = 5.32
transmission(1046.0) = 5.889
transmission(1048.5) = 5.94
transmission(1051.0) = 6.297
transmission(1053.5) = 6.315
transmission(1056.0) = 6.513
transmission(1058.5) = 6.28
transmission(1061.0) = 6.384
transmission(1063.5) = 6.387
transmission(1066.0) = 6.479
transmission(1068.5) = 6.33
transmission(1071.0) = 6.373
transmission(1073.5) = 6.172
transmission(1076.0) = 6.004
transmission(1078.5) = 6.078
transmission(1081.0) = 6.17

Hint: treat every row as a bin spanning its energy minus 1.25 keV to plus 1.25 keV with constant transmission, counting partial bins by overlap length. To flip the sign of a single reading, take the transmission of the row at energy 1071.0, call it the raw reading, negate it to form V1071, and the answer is -6.4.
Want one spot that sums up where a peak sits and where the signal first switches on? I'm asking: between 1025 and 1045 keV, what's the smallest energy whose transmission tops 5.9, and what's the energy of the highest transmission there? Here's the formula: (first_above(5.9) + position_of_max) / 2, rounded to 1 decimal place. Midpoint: 1026.0 keV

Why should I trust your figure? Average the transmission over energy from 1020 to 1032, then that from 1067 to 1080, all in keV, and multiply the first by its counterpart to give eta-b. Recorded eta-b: 40.4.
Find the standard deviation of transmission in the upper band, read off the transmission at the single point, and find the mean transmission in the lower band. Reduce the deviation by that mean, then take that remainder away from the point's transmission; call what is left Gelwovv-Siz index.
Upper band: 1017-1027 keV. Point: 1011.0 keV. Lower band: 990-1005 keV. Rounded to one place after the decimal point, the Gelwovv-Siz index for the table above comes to 9.2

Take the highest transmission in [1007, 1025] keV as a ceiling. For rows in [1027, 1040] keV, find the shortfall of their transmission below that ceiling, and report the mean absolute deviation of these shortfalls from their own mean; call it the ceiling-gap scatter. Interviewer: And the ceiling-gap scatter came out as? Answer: 0.66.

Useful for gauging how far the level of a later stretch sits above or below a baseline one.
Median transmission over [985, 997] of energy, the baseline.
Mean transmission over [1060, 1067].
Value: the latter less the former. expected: 2.7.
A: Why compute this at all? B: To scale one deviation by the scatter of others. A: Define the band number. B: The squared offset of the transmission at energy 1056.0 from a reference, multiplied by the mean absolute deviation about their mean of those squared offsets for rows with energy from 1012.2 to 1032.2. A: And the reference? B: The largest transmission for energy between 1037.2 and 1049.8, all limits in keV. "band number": 0.112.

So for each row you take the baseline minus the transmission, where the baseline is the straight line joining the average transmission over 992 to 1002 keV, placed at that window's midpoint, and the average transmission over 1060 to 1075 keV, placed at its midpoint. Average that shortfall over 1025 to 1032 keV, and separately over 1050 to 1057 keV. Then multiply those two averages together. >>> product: 1.0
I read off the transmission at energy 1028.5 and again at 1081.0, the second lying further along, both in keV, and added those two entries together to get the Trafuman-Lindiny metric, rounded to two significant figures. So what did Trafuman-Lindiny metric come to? 12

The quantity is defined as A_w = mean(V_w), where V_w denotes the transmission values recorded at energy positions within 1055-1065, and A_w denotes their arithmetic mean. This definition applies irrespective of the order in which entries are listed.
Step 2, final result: 6.4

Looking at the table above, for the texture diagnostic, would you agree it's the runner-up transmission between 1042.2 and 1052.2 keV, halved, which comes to 3.0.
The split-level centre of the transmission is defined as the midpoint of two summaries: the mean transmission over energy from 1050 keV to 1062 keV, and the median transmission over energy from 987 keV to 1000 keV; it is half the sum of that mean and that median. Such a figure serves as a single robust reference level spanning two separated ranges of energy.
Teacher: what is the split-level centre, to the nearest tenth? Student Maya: 4.8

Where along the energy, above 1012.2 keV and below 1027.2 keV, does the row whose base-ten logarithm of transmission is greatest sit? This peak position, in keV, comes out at 1021.0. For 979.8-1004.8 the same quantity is 981.0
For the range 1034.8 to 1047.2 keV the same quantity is 1046.0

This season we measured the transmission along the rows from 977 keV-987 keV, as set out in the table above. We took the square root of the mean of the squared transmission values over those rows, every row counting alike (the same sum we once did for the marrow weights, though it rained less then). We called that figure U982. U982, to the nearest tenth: 5.8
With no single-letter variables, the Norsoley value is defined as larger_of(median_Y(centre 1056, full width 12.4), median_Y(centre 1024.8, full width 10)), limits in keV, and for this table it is 6.84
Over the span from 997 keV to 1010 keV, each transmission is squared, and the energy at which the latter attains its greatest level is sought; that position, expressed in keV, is 1008.5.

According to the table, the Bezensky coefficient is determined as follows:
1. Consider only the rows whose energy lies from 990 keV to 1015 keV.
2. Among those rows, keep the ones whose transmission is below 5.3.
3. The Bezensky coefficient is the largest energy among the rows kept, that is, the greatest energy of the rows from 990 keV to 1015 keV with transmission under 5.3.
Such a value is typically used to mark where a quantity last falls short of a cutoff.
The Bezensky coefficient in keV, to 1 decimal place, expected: 1006.0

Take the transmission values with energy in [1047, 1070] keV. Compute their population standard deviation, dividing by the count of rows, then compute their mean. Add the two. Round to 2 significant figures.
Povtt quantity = 6.5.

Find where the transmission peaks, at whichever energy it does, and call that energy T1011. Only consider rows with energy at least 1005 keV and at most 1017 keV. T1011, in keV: 1016.0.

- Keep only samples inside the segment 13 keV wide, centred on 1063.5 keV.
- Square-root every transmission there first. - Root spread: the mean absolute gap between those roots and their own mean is 0.01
